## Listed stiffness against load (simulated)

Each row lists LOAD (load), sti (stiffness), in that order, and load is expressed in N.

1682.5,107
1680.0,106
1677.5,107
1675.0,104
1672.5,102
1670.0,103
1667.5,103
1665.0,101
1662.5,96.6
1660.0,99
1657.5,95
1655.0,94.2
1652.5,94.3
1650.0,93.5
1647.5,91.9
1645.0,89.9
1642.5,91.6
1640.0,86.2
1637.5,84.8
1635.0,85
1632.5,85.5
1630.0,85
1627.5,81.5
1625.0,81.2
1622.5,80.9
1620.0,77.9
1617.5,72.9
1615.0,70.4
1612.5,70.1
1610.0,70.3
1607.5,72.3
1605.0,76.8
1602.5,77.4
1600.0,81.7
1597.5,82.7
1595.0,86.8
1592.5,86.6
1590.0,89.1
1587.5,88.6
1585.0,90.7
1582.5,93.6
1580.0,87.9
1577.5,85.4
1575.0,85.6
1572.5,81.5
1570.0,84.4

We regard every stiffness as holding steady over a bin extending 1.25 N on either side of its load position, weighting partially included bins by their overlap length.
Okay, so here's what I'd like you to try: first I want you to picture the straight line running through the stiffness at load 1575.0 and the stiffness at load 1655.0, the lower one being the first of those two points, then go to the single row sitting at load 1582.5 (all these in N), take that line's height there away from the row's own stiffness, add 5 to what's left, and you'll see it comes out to 12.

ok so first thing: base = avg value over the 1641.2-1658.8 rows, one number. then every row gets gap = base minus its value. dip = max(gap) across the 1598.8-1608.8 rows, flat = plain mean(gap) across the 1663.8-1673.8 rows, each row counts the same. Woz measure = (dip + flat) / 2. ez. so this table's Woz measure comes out 5.6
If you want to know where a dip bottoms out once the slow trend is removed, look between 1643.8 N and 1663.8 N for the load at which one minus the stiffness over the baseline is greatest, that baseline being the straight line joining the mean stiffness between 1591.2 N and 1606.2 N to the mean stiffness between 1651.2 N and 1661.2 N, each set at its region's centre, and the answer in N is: 1645.0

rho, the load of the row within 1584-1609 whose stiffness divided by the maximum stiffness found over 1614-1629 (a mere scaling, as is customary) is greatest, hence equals 1585.0 N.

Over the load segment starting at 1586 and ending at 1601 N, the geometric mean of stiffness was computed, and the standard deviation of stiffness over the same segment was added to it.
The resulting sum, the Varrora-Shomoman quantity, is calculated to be 89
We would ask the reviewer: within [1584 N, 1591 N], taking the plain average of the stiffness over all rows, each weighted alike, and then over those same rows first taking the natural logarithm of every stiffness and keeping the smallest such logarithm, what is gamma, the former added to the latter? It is 94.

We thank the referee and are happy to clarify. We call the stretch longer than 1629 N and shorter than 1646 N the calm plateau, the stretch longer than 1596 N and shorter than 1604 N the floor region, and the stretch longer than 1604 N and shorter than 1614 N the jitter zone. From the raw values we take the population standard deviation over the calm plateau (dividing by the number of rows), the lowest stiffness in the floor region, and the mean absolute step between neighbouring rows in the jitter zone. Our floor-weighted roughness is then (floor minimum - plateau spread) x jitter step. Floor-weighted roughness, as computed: 167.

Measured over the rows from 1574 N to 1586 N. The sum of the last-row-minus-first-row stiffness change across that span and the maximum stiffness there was 99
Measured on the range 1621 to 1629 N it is 82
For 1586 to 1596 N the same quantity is 87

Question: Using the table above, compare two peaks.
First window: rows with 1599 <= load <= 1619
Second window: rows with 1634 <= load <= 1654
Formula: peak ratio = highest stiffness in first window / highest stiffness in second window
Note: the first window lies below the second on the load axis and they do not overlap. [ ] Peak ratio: 0.87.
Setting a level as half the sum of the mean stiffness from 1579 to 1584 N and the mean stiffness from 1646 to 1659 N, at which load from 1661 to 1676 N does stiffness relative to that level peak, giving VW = 1675.0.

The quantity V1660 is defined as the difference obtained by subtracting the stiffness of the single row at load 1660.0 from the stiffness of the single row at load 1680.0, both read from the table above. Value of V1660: 7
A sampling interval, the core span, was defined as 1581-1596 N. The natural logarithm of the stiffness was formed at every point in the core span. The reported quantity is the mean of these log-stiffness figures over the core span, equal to 4.49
